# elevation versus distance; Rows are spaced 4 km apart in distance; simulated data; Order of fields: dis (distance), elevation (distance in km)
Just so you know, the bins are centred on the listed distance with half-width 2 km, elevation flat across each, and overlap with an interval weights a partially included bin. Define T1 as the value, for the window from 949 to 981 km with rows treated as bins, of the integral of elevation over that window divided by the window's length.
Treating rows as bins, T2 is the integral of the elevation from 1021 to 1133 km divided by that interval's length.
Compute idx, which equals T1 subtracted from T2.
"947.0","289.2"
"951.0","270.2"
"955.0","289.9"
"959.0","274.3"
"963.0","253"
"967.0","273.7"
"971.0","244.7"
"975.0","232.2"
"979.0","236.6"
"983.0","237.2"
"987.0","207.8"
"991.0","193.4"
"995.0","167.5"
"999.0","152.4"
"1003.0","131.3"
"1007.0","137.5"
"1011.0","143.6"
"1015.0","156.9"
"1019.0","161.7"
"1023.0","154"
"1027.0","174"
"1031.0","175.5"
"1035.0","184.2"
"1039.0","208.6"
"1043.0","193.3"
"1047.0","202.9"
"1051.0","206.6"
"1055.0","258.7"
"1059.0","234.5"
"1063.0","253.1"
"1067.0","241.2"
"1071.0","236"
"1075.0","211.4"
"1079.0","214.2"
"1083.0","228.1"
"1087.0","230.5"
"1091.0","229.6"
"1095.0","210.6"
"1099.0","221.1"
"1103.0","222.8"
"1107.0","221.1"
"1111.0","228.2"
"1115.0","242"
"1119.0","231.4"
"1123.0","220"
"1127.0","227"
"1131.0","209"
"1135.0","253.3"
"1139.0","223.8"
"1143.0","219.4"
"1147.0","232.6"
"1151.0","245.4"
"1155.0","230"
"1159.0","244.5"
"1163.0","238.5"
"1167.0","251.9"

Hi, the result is -43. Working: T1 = 259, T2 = 217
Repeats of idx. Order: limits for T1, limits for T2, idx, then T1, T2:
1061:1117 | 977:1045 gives -50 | 228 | 177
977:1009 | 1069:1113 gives 40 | 183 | 223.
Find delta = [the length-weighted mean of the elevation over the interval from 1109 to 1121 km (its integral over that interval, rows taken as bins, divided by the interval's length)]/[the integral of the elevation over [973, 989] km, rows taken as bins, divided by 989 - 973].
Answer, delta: 1.0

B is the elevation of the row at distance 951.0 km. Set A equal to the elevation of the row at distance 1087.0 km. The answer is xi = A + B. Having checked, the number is 501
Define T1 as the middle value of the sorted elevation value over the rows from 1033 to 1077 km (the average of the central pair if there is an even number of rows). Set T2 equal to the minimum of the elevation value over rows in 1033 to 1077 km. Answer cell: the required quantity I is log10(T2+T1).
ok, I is 2.60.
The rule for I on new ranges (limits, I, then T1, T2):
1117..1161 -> 2.64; 230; 209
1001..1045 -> 2.47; 162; 131.3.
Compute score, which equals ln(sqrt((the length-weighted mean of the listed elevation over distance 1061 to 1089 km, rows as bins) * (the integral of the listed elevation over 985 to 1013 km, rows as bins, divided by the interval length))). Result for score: 5.26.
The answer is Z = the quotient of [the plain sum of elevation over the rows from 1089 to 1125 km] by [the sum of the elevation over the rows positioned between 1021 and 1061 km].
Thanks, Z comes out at 1.02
